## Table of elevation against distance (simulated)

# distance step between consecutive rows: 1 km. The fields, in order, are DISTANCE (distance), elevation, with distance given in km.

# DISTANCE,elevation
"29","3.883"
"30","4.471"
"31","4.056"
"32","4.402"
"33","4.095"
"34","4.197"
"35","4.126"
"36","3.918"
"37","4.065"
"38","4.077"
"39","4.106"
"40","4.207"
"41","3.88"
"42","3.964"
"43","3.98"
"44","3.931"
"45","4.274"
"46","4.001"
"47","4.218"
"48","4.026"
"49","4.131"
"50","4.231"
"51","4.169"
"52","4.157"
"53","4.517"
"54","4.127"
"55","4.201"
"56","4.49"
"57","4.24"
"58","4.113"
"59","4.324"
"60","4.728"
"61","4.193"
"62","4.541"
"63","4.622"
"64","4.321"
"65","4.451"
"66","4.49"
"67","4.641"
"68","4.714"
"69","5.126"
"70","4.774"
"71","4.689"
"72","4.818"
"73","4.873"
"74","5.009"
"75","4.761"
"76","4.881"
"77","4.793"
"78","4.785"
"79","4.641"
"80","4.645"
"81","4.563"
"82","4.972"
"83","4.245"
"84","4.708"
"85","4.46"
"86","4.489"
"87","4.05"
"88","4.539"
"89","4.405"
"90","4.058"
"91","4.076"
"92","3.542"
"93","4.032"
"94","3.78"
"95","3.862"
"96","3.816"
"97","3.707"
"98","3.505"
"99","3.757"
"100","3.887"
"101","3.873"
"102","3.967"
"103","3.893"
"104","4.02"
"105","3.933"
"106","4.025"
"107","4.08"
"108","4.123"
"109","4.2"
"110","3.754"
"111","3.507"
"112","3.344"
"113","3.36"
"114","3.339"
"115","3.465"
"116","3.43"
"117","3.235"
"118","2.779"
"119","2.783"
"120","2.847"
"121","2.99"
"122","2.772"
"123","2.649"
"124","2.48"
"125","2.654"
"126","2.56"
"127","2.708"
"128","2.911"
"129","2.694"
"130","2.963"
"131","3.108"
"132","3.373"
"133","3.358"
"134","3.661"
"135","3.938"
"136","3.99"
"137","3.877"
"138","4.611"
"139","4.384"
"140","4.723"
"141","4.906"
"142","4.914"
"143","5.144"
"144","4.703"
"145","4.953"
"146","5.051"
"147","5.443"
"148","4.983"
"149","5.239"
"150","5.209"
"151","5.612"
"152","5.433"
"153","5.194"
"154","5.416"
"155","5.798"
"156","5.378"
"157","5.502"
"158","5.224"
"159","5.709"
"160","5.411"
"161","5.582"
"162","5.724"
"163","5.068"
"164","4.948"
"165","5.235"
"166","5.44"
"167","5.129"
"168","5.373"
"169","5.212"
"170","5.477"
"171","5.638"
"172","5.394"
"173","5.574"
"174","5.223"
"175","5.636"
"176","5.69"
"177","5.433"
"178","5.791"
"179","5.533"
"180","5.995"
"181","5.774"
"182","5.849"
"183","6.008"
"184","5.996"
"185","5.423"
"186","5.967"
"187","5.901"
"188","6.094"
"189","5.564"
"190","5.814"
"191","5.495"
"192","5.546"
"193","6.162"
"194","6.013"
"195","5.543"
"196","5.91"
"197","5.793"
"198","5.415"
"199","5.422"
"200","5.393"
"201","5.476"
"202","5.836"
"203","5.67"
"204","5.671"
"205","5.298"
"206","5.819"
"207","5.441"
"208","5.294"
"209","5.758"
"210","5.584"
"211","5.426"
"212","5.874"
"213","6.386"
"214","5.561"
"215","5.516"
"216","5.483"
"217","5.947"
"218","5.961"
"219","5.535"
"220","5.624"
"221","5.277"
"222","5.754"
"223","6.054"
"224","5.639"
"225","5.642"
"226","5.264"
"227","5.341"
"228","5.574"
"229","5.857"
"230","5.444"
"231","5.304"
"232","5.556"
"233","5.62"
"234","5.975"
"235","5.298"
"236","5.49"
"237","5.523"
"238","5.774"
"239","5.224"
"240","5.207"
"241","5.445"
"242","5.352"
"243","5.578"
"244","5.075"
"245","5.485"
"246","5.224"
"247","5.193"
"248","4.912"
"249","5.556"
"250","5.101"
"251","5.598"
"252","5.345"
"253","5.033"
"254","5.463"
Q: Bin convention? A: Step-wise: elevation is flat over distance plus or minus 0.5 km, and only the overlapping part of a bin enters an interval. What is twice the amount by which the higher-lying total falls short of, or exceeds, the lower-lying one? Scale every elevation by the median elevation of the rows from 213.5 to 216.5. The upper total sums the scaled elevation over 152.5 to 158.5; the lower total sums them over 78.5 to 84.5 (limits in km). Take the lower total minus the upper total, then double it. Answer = -1.7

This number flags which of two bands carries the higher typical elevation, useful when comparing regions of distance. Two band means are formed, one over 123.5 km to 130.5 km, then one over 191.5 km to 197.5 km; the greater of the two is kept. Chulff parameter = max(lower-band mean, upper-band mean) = 5.8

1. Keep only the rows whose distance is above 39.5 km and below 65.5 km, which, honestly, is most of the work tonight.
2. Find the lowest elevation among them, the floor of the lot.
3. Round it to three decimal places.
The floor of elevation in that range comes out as 3.880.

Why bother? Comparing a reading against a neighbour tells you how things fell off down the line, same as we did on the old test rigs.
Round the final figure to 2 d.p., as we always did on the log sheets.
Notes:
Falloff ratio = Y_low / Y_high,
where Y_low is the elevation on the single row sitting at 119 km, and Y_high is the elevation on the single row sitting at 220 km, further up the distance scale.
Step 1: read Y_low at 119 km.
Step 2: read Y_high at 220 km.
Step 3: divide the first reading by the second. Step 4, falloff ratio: 0.49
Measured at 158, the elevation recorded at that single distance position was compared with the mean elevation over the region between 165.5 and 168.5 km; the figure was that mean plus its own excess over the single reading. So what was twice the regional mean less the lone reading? 5.4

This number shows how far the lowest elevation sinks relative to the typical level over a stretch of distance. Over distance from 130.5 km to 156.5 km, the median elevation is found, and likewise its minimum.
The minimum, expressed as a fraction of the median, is 0.63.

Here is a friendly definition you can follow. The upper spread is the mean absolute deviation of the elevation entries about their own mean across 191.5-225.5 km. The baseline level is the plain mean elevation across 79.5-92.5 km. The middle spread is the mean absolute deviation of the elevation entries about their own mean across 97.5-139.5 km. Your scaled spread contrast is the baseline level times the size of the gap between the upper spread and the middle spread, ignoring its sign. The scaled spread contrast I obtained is 1.2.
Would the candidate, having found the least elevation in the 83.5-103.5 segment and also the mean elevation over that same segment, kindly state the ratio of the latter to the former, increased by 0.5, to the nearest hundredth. 1.65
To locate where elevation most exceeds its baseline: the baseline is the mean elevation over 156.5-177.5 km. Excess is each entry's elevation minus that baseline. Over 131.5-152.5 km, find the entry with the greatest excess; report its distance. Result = 151 km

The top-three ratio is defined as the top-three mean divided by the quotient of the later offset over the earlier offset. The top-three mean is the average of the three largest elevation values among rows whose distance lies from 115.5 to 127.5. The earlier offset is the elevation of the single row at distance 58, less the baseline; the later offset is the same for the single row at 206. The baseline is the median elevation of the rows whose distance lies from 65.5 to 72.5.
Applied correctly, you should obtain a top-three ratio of -1.8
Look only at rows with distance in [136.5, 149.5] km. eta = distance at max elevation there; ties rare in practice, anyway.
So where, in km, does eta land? 147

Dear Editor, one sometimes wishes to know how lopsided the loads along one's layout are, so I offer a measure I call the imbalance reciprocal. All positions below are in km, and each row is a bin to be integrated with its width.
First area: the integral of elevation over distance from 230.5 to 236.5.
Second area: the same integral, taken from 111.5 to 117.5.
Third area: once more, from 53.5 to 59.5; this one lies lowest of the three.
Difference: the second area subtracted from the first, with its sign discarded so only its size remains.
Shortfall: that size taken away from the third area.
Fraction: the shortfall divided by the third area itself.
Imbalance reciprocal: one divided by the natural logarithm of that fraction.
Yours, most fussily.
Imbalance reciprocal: -1.4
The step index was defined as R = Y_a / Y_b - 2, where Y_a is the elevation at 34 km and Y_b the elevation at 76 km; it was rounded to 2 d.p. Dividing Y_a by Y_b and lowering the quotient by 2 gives -1.14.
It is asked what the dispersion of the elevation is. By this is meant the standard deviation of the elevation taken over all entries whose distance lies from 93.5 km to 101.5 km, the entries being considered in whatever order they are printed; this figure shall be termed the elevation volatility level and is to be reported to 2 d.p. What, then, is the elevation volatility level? 0.12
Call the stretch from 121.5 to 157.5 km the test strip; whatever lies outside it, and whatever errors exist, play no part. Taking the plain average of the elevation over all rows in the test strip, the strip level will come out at 4.2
